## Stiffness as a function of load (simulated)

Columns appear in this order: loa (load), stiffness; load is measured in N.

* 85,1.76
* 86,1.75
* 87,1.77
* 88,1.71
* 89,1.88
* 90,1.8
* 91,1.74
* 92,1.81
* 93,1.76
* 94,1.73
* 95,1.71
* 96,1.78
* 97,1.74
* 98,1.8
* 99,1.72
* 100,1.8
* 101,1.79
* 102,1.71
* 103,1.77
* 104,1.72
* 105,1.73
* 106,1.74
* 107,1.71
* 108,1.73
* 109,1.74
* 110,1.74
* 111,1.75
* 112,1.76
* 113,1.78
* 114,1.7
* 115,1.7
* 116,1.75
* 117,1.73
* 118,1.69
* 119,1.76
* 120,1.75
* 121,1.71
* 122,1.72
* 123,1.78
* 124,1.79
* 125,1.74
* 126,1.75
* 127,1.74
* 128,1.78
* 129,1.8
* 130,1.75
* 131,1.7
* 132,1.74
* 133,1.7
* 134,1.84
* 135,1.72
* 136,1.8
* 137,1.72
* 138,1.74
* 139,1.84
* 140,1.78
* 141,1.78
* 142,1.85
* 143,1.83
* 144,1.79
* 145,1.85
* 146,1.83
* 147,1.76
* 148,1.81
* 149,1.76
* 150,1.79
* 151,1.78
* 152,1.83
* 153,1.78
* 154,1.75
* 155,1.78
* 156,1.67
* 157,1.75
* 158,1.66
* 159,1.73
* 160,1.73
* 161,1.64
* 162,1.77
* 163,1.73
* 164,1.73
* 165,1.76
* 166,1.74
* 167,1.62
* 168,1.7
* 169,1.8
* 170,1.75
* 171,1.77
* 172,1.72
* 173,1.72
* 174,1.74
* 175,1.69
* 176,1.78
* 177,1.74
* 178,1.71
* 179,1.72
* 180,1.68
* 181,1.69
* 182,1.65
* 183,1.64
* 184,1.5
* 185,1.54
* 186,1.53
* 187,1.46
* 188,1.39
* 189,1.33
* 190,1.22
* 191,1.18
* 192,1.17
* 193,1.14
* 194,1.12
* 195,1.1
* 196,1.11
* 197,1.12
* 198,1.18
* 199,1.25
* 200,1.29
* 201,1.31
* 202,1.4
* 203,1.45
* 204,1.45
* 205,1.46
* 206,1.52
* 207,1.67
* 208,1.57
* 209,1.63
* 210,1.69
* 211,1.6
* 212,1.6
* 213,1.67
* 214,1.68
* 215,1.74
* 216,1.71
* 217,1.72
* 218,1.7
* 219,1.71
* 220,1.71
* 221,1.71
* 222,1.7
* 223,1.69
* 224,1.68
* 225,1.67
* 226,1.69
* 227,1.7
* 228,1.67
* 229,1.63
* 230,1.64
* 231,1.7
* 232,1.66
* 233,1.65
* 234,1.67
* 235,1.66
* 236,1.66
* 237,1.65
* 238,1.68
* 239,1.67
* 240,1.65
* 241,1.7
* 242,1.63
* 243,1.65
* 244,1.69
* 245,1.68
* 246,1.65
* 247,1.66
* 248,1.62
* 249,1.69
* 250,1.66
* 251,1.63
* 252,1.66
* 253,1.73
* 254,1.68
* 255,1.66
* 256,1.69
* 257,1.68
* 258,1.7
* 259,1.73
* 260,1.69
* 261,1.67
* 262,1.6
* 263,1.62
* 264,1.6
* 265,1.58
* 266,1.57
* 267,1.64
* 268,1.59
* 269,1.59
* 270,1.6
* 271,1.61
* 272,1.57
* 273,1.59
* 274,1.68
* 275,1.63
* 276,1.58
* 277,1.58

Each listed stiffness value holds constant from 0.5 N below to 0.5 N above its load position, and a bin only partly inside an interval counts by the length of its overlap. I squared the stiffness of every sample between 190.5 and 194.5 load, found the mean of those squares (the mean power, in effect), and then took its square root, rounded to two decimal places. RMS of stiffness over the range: 1.15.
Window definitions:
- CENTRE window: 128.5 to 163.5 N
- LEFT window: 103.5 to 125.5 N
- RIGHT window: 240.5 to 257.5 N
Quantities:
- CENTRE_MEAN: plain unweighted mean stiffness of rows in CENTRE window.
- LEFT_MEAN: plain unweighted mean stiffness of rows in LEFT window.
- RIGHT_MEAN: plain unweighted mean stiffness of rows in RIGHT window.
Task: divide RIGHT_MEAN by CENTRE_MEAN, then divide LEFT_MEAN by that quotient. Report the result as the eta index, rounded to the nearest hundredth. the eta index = 1.84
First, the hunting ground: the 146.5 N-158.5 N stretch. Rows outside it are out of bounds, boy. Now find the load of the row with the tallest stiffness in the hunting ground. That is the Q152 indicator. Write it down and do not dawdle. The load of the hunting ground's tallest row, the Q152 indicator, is 152 N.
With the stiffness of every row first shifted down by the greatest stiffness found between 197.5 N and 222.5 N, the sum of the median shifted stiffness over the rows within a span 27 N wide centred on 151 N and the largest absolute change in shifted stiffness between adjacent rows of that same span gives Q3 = 0.17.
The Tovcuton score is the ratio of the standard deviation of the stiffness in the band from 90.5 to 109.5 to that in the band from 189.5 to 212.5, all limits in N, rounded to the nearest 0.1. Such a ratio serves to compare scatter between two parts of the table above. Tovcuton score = 0.2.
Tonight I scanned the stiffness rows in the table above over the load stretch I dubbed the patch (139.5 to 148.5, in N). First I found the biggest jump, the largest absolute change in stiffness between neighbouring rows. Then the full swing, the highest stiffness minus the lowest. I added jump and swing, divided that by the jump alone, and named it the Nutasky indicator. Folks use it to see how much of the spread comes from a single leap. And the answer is 2.29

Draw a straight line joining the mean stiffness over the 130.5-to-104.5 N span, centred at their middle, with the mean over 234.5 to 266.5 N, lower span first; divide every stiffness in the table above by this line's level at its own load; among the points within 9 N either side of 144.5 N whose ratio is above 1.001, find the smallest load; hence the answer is 136 N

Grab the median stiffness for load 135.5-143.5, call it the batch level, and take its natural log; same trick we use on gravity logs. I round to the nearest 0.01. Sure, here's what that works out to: 0.58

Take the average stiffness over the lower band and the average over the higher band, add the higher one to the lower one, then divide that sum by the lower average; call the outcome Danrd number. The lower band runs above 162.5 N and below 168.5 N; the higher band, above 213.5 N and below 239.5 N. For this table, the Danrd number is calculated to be 1.98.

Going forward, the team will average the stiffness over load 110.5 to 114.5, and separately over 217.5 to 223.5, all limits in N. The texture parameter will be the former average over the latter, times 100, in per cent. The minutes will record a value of 103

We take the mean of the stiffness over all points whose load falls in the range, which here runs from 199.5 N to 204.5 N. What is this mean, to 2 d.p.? 1.38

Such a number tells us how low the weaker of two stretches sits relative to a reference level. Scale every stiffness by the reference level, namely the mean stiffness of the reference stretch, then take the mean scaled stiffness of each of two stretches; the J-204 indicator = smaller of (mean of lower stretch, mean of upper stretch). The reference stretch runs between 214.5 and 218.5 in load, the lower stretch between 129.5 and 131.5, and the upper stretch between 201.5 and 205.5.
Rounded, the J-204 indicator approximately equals 0.84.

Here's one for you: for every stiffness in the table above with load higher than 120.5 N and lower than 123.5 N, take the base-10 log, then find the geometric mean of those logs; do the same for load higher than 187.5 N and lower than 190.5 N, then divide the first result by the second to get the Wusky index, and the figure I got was 2.08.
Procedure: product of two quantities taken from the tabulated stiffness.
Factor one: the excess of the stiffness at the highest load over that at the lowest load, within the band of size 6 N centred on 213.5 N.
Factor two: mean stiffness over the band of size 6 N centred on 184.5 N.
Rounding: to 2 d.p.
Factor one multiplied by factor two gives 0.17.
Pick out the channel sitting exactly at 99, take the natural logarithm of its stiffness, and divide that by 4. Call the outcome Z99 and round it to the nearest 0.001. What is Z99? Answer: 0.136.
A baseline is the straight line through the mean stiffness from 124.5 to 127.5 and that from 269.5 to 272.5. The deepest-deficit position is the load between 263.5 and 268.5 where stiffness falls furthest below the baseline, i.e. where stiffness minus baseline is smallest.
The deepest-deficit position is 266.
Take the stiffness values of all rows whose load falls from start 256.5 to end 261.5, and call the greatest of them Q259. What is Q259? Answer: 1.73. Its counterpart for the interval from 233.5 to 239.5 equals 1.68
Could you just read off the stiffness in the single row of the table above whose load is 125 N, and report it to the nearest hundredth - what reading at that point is 1.74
